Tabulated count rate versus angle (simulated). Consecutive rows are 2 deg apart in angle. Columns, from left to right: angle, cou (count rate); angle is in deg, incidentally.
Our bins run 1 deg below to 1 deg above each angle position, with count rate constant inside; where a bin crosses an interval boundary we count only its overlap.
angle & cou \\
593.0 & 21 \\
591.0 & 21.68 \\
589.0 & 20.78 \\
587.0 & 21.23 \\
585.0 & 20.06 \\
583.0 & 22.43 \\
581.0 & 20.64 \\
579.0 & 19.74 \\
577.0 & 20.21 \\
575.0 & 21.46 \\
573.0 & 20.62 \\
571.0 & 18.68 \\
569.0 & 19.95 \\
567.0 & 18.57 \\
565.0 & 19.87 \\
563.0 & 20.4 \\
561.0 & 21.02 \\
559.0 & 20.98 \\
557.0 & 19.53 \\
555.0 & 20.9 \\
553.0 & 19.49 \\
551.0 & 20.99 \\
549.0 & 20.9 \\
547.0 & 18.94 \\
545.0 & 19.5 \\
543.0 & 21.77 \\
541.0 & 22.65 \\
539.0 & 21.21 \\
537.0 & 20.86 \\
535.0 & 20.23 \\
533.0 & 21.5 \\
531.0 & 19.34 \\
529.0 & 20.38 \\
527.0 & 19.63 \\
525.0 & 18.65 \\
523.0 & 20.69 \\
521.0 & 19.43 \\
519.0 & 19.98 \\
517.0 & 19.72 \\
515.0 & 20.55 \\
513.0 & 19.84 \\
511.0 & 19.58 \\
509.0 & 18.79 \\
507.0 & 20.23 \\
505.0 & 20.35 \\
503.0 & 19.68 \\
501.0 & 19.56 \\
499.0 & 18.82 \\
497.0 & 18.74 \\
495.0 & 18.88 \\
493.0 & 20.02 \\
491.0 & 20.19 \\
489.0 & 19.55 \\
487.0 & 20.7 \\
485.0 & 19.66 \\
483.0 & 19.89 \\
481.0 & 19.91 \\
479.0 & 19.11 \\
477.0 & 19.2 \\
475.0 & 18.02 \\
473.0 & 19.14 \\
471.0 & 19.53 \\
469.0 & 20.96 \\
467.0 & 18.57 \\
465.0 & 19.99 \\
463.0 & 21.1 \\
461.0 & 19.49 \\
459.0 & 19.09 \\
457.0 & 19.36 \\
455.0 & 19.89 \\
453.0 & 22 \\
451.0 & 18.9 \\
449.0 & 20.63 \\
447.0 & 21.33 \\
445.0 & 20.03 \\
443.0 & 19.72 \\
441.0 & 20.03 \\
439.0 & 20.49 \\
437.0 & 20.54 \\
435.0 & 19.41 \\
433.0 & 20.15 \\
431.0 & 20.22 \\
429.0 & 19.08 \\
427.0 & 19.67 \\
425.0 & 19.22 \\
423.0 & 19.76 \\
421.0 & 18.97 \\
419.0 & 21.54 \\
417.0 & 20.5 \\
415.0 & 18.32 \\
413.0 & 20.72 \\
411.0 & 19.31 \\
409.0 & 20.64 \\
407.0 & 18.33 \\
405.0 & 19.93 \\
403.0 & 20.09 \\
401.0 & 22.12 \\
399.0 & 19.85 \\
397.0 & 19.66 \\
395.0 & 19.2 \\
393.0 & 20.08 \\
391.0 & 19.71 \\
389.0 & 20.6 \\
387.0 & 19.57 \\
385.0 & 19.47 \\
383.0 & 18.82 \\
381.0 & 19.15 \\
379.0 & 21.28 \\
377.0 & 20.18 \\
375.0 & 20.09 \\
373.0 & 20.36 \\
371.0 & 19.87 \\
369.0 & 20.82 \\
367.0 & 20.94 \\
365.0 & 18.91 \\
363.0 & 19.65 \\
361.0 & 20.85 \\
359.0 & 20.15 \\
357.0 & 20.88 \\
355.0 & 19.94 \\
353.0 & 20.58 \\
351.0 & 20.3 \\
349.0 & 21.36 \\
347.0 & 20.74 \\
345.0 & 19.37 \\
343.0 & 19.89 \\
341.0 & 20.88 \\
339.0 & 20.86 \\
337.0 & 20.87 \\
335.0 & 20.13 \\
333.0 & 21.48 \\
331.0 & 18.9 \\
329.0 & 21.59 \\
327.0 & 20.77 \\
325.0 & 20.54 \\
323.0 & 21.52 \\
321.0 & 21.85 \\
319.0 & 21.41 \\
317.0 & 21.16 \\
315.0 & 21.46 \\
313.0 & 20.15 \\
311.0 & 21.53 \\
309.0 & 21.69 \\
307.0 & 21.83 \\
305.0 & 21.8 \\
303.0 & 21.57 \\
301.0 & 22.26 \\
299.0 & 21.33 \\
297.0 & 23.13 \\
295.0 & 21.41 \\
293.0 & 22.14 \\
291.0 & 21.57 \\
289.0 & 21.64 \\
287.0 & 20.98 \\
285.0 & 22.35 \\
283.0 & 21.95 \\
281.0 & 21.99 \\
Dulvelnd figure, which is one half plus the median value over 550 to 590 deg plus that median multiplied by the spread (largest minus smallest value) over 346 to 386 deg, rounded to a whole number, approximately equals 73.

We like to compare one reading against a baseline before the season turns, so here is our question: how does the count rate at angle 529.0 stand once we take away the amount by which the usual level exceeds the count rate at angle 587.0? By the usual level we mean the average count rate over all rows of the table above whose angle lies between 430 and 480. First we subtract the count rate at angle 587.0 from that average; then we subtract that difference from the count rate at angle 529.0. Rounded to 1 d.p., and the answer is 21.7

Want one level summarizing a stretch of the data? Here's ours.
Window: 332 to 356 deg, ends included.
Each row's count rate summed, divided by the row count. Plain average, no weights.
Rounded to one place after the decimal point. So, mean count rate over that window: 20.5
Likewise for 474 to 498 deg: 19.5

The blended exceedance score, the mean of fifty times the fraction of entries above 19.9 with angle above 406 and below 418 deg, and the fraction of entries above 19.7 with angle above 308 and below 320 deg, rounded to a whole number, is 13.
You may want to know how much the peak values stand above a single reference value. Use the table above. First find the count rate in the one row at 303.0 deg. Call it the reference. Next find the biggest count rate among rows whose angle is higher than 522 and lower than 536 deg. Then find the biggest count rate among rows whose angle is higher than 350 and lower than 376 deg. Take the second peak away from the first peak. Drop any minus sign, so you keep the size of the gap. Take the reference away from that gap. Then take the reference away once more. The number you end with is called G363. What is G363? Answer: -42.6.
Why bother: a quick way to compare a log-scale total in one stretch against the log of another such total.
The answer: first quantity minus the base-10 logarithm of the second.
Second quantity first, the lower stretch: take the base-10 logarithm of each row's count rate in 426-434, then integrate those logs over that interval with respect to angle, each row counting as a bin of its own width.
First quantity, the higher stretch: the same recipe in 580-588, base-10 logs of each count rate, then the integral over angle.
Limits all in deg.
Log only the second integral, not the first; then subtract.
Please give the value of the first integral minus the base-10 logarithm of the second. 9.57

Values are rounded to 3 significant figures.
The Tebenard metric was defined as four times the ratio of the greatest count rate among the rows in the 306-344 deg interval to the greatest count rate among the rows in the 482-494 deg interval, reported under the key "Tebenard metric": 4.22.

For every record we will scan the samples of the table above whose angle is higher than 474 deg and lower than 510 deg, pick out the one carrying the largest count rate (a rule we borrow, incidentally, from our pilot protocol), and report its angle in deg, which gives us 487.0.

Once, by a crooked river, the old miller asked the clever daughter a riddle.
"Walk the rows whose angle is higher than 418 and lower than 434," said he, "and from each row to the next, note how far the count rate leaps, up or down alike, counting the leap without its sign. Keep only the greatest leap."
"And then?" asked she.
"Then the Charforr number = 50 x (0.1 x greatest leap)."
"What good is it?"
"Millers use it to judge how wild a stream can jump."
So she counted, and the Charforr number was 13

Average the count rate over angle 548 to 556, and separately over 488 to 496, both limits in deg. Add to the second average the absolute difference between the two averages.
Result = 20.6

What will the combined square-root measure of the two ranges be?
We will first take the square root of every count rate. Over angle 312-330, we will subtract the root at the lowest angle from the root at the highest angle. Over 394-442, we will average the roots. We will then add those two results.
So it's 4.62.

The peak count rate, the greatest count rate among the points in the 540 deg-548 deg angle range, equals 22.65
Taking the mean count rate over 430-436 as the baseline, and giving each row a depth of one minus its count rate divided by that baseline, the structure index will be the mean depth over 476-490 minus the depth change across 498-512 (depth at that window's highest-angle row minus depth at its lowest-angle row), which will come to 0.049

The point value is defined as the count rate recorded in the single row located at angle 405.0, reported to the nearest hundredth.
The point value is 19.93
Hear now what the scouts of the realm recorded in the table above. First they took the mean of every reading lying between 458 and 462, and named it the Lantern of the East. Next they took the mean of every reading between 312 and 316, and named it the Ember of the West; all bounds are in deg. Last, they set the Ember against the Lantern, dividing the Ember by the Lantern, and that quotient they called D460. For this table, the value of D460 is 1.08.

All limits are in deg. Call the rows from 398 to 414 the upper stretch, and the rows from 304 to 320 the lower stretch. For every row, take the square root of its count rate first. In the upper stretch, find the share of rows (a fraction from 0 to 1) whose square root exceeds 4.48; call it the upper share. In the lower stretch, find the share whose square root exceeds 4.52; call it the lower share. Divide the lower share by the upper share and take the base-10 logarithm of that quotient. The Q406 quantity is 0.24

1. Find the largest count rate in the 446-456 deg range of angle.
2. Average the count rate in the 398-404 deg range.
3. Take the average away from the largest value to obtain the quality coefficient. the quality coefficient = 1.3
